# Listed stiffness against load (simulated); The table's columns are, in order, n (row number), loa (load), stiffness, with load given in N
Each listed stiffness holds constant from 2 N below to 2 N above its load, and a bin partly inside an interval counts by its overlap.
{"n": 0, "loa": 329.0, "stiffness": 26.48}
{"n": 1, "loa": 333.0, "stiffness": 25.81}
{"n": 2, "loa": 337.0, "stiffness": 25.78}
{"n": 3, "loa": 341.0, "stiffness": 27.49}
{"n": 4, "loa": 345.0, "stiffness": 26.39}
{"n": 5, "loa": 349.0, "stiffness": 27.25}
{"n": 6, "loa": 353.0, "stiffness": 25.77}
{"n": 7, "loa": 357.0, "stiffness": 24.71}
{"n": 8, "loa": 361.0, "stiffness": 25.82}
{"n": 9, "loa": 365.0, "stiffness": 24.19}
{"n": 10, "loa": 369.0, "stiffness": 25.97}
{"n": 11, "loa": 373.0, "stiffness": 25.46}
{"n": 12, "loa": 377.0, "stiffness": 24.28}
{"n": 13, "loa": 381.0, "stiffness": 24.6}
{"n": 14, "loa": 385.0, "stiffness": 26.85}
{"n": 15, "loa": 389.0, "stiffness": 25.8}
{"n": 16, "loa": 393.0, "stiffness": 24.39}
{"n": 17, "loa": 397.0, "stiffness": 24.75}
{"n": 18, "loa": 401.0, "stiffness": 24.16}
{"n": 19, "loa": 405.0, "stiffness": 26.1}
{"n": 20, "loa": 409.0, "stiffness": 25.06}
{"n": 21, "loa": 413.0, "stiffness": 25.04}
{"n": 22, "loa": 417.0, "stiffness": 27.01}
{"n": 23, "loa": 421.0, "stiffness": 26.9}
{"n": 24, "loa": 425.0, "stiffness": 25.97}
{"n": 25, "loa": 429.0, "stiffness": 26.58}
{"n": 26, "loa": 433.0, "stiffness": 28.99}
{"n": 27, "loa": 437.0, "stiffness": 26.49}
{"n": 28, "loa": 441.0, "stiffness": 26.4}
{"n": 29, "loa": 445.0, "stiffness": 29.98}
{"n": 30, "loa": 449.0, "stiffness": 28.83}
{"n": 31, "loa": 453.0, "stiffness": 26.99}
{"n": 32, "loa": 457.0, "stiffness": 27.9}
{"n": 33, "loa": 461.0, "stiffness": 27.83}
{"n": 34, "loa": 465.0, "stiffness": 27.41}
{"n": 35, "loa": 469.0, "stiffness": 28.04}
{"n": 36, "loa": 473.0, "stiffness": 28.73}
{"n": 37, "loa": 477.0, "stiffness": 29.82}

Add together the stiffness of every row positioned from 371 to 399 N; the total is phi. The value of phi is 176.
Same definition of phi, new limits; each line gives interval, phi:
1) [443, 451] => 59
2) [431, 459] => 196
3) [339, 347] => 54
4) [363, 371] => 50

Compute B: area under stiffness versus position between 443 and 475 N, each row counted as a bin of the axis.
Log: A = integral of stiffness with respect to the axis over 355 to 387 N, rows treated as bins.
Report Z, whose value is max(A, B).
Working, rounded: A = 808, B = 903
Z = 903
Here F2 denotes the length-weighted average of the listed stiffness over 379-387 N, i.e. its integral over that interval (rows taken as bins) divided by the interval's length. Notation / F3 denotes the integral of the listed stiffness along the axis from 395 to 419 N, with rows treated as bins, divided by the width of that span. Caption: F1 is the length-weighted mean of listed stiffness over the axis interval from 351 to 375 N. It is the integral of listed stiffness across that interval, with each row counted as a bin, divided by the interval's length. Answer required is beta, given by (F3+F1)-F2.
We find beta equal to 24.9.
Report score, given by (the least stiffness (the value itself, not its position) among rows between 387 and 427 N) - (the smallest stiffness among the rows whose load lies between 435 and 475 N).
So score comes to -2.2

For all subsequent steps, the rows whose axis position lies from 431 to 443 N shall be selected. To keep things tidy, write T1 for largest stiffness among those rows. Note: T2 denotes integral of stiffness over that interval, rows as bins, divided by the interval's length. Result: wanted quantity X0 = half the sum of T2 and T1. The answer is 28.1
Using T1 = 28.99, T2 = 27.3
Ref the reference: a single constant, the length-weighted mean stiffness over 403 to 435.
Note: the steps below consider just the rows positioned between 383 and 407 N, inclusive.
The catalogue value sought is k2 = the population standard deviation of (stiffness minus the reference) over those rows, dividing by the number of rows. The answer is 1.0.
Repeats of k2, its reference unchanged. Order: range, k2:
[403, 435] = 1.2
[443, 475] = 0.9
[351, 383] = 0.7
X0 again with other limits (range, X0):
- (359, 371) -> 25.6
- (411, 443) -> 27.8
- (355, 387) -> 26.0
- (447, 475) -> 28.4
